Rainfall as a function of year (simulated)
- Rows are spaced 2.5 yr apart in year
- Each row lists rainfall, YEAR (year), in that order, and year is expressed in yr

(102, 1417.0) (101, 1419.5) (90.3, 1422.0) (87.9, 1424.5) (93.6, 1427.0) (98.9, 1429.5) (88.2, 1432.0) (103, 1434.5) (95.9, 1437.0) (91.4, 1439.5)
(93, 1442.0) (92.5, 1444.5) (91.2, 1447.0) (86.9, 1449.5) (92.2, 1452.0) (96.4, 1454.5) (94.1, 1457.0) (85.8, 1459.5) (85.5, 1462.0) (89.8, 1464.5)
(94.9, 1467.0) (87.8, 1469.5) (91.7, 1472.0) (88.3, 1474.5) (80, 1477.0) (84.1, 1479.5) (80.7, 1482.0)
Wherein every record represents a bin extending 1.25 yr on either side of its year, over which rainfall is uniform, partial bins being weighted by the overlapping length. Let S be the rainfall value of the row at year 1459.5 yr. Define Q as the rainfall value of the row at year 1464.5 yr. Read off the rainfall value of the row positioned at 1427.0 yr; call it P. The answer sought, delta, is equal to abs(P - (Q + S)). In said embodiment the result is 82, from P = 93.6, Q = 89.8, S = 85.8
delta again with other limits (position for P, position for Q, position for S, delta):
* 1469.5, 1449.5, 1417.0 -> 101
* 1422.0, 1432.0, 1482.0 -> 79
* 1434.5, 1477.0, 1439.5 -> 68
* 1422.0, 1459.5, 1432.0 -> 84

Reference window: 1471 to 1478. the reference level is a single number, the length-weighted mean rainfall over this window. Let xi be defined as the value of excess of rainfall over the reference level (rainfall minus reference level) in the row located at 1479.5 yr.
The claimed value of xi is -2.6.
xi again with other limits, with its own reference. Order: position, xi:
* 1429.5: 12.2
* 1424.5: 1.2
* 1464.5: 3.1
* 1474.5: 1.6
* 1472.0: 5.0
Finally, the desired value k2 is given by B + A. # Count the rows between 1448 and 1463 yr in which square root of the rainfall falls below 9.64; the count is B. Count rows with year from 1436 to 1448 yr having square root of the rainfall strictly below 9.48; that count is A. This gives 4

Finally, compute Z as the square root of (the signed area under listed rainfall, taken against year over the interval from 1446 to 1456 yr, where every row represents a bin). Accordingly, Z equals 30.3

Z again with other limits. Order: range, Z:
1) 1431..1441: 30.8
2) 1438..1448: 30.4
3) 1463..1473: 30.1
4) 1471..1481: 29.3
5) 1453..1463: 30.1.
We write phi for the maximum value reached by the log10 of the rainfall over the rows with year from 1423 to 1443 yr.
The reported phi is 2.01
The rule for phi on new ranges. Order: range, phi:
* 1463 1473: 1.98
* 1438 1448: 1.97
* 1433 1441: 2.01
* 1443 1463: 1.98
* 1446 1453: 1.96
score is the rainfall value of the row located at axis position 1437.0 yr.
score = 95.9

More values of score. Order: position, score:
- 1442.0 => 93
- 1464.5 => 89.8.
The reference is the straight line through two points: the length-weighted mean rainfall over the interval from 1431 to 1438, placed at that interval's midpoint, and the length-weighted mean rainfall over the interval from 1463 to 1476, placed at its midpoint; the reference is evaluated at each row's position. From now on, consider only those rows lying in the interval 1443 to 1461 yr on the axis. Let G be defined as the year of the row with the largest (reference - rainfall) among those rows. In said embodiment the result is 1449.5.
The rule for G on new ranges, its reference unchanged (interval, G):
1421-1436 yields 1424.5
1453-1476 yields 1459.5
